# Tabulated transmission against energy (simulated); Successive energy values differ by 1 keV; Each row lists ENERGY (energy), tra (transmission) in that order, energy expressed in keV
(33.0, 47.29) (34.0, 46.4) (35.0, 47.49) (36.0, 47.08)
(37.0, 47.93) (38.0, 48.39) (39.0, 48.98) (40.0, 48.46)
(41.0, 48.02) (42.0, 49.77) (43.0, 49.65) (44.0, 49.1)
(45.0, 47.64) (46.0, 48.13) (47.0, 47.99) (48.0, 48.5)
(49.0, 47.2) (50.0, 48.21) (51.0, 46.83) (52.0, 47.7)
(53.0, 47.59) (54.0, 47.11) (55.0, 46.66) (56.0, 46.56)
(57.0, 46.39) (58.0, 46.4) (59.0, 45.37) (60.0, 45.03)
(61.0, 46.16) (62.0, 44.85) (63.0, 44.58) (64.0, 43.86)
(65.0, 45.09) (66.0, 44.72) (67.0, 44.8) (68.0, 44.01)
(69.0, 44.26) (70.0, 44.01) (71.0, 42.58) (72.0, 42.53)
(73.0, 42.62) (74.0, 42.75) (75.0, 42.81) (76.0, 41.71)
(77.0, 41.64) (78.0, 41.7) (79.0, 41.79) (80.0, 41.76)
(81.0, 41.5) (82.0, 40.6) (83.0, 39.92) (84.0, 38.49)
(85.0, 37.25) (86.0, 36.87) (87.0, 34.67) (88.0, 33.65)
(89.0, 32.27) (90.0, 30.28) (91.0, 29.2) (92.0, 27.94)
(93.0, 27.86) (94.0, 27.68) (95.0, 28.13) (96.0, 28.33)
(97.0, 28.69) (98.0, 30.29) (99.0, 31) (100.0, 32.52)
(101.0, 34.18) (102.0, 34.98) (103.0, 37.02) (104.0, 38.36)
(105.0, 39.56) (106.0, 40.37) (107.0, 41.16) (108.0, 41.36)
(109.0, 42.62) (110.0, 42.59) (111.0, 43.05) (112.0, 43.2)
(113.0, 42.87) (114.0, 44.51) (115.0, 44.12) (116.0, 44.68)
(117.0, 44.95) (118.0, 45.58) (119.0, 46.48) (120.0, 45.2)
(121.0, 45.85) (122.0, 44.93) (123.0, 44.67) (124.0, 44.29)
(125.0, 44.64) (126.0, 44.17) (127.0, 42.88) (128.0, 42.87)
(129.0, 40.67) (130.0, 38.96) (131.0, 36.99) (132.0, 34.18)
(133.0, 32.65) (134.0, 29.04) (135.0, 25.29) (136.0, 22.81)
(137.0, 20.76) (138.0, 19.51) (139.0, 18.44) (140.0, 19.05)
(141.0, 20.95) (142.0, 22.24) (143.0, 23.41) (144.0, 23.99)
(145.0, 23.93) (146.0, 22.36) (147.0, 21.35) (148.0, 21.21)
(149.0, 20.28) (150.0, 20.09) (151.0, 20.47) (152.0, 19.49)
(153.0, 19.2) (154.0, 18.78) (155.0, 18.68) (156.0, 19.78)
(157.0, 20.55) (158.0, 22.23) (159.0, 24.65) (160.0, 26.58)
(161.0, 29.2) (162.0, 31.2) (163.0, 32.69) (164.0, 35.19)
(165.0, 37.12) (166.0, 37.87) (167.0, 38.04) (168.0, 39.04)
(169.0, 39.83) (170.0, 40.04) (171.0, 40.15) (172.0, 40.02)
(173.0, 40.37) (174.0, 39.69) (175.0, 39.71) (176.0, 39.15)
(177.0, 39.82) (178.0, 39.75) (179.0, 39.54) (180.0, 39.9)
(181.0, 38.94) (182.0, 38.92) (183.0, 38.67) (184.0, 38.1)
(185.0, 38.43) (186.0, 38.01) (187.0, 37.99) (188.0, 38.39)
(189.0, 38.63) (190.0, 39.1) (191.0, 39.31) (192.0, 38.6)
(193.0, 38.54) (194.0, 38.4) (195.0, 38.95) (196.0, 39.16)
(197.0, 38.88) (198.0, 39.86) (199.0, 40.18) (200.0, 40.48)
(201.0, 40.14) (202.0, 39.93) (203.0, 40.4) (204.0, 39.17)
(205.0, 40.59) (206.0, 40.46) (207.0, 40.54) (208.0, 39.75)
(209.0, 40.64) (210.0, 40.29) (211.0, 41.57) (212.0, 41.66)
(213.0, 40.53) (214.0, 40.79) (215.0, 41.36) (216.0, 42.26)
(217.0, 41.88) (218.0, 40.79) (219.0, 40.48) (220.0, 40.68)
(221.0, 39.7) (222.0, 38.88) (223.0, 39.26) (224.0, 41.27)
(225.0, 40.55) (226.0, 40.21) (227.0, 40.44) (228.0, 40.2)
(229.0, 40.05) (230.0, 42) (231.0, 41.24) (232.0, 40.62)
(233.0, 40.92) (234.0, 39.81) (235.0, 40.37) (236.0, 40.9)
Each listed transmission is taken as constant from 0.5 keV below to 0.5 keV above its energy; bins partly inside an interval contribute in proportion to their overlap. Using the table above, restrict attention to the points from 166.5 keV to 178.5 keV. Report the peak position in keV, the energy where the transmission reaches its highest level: 173.0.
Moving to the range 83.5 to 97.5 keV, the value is 84.0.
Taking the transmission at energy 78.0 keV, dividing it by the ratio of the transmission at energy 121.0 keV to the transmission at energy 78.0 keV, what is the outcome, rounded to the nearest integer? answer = 38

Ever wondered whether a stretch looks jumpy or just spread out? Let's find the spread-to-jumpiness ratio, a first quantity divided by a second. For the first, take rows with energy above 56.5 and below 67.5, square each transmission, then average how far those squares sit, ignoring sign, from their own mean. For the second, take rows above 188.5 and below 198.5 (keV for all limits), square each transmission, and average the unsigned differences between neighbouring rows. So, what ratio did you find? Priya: 1.8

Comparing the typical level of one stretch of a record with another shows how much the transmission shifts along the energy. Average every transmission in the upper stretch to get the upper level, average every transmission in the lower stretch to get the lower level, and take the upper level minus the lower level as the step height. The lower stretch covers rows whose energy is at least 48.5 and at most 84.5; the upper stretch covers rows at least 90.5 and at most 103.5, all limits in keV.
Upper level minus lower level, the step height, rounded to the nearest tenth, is -13.6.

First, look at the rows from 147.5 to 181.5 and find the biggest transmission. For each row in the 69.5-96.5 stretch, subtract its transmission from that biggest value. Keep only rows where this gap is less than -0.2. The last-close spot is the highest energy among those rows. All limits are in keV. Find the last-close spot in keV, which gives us 82.0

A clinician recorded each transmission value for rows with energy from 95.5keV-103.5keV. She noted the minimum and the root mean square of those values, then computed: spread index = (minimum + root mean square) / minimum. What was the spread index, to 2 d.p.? 2.14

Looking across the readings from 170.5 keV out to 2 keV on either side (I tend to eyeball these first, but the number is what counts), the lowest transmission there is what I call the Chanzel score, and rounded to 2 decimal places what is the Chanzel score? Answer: 39.83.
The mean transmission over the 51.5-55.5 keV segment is 47.3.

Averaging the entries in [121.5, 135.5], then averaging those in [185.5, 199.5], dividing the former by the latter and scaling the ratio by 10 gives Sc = 10.0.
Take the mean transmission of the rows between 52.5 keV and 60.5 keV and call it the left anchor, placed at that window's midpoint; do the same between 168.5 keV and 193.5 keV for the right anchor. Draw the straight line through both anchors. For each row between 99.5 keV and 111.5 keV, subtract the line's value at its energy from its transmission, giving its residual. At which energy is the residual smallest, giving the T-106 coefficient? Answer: 100.0 keV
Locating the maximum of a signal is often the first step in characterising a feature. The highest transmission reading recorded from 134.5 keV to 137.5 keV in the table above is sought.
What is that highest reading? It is 25.29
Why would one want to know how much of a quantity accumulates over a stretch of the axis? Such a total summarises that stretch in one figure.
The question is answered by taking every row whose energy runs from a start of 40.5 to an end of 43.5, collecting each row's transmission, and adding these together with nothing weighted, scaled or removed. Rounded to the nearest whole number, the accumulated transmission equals 147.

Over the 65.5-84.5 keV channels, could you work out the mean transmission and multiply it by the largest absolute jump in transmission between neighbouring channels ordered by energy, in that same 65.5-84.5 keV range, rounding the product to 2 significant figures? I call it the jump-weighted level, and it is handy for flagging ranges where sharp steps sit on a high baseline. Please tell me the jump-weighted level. 61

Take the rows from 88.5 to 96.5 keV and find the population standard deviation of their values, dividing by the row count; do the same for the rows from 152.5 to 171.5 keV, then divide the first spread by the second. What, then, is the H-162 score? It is 0.18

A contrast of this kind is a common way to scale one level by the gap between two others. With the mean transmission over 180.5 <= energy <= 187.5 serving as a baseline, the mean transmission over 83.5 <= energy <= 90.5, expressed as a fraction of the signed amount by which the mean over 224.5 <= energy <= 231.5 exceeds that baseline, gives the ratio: 16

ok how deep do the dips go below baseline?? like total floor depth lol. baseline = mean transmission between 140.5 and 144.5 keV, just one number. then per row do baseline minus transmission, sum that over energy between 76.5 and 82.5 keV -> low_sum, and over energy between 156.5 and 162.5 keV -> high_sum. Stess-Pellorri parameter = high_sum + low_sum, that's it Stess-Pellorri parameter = -132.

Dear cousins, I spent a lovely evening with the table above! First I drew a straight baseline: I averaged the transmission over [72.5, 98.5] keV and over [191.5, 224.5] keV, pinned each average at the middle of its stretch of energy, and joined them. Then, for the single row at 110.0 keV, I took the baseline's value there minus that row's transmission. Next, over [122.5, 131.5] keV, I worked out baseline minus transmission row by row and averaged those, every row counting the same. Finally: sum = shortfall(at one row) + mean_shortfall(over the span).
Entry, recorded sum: -11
